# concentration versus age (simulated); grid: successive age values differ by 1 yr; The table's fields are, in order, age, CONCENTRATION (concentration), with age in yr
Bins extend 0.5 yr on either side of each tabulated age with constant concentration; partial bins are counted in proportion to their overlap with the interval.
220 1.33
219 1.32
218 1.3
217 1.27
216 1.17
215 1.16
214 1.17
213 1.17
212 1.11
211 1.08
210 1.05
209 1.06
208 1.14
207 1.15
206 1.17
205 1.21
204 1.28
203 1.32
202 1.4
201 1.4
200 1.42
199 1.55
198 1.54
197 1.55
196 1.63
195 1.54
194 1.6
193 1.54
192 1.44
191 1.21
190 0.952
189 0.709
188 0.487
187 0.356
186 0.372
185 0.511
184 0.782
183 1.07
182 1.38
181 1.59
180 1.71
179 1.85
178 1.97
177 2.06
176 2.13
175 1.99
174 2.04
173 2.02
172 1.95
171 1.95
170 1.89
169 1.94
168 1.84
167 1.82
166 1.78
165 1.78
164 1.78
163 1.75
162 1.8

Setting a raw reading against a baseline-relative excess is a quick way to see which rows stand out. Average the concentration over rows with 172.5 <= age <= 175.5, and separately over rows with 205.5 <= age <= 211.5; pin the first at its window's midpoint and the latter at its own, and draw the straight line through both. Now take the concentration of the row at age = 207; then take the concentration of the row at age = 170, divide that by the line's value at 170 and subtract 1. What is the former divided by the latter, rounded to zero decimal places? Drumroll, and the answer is -11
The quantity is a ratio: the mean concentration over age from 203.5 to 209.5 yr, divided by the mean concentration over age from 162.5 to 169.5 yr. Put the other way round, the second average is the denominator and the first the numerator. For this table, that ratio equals 0.64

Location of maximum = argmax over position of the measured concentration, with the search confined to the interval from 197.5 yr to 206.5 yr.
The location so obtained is 199 yr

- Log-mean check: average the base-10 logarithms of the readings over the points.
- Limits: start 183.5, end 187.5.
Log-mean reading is -0.32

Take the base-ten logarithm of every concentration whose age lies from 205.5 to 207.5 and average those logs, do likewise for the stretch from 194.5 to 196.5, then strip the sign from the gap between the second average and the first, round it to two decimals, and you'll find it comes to 0.14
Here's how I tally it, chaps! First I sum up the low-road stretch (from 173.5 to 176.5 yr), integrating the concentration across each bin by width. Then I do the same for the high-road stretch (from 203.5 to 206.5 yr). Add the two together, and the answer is 9.8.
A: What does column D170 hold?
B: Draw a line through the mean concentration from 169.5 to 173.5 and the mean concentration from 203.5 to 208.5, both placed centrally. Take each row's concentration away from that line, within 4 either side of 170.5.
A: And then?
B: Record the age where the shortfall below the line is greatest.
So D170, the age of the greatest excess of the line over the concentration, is 167 yr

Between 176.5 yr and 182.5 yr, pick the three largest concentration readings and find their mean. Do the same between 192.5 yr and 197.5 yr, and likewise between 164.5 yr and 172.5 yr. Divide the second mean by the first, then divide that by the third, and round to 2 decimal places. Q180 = 0.42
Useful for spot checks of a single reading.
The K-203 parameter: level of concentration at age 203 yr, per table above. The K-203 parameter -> 1.32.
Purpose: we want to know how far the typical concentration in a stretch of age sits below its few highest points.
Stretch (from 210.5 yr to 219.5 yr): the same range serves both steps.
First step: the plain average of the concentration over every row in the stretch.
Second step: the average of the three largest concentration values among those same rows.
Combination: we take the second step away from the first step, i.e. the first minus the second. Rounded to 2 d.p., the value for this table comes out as -0.10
